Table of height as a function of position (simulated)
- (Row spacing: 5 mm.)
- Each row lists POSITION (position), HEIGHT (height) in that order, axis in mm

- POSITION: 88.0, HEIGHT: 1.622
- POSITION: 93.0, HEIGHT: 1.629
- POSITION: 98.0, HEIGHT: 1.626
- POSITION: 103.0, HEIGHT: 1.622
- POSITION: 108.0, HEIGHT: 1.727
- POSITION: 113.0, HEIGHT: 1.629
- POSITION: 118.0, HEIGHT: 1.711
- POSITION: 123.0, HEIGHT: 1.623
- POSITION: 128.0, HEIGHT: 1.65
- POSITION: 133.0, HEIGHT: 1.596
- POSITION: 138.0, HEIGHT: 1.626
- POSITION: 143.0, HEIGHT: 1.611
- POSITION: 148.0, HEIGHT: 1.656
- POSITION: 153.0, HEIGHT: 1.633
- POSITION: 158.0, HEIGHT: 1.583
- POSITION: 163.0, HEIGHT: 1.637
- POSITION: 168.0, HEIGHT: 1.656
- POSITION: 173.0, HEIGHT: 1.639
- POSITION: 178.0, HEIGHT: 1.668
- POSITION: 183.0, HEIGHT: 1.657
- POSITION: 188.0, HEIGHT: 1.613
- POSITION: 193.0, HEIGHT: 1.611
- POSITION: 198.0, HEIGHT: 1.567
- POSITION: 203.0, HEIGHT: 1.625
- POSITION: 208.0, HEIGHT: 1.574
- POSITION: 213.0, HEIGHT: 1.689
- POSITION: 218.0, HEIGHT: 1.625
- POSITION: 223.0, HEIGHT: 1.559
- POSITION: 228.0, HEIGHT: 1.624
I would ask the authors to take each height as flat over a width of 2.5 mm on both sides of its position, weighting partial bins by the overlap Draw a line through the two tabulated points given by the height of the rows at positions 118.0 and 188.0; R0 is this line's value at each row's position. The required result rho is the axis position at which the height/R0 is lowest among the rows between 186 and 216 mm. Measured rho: 198.0 mm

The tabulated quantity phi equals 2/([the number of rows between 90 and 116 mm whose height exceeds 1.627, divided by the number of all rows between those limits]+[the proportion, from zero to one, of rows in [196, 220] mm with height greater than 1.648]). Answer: 2.50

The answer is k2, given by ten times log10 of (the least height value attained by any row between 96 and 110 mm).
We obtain 2.10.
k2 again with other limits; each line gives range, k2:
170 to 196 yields 2.07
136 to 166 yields 1.99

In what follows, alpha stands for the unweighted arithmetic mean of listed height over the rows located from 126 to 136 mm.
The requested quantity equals 1.62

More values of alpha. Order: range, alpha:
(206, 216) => 1.63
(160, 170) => 1.65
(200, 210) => 1.60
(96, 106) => 1.62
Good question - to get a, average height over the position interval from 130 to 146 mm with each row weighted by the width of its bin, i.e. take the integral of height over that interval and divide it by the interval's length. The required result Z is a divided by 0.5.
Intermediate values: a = 1.61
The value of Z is 3.23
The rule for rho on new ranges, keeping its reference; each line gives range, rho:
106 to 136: 133.0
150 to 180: 158.0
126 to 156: 133.0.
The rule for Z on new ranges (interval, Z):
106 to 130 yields 3.33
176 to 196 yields 3.27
